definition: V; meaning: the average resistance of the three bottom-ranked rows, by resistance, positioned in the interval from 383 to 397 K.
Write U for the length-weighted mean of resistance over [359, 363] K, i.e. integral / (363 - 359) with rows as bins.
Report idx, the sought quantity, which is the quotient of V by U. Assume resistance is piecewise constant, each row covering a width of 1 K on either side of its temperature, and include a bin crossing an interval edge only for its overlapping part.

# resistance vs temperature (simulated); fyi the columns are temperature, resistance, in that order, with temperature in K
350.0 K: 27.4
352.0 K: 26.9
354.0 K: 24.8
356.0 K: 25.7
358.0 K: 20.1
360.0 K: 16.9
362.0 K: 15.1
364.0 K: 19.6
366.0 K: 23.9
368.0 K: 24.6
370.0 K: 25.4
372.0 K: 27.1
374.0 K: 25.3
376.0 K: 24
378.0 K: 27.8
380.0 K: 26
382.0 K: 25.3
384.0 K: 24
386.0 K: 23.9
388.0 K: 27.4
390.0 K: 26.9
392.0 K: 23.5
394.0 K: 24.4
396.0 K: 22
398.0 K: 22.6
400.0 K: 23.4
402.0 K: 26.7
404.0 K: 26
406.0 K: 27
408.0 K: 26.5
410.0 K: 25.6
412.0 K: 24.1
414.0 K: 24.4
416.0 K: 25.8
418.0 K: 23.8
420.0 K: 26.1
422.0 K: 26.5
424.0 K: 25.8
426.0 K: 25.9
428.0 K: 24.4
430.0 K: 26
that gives 1.45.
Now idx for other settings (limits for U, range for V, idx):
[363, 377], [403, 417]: 1.02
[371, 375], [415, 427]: 0.96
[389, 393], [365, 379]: 0.96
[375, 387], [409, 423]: 0.96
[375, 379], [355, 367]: 0.66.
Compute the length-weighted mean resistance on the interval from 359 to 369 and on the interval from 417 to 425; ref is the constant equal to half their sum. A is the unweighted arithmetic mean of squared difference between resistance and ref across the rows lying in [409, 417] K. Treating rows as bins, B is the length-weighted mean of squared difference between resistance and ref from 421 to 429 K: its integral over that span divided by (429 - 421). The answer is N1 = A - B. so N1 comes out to -3.5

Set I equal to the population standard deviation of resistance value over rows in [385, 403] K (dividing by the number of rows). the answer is 1.9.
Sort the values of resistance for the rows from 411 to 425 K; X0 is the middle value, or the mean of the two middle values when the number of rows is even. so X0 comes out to 25.8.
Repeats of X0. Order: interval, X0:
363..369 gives 23.9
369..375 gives 25.4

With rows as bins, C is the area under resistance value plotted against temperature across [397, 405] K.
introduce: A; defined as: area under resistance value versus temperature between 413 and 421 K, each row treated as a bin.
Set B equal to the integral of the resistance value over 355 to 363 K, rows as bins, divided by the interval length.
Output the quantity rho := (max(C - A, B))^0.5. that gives 4.41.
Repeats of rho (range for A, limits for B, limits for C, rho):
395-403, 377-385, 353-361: 5.08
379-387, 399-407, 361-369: 5.08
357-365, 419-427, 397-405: 7.35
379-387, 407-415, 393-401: 5.01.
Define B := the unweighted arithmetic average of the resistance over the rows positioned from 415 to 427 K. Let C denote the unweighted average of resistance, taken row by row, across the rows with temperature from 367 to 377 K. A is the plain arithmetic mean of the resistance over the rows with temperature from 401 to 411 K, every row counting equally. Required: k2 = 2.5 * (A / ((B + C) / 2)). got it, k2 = 2.59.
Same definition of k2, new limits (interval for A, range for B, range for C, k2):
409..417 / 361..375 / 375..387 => 2.59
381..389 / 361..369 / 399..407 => 2.70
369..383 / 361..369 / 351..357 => 2.77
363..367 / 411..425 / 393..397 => 2.25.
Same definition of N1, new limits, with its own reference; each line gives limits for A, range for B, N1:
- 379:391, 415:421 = 2.6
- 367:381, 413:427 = 2.2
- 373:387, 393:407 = 0.8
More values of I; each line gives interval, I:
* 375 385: 1.4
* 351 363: 4.5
